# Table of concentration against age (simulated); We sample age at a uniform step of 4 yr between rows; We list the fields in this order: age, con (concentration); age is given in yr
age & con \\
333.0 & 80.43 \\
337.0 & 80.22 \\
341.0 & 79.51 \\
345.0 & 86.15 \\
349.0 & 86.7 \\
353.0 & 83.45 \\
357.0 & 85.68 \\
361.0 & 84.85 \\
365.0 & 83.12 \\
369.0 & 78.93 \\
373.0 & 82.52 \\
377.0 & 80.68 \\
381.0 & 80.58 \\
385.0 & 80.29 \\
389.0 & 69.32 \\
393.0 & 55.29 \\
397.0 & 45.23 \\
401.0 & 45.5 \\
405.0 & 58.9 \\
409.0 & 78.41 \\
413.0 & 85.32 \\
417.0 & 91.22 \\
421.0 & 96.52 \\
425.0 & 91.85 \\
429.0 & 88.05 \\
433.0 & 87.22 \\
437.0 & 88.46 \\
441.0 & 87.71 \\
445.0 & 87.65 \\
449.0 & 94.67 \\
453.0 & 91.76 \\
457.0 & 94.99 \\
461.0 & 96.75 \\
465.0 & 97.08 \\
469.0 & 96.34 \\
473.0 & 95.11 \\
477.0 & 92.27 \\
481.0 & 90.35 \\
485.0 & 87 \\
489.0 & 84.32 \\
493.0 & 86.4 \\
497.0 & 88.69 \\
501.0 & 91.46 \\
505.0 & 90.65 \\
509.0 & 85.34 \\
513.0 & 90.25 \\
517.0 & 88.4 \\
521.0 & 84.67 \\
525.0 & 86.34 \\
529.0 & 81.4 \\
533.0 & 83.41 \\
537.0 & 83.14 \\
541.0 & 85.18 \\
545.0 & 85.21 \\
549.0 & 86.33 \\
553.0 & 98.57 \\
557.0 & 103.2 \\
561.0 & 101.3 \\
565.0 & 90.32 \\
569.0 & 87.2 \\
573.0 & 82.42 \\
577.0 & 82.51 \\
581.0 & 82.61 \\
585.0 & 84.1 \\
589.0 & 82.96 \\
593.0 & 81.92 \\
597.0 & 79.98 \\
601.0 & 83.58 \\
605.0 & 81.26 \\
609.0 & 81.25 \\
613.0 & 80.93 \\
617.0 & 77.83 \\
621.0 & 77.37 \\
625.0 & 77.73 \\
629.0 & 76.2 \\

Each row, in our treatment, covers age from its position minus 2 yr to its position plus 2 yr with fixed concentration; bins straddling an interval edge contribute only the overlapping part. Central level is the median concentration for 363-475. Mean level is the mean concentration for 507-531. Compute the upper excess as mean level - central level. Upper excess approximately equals -1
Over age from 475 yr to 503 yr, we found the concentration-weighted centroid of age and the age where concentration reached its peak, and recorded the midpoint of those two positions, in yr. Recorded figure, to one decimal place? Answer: 483.0 yr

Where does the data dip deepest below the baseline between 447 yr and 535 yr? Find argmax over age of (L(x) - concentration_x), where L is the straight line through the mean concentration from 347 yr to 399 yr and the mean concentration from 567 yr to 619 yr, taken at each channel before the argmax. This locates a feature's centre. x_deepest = 529.0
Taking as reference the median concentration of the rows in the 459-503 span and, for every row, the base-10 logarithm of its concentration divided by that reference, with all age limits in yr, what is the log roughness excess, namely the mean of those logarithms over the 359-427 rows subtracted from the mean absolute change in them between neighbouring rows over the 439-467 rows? 0.10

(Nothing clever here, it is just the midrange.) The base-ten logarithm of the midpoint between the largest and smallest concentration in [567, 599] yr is 1.922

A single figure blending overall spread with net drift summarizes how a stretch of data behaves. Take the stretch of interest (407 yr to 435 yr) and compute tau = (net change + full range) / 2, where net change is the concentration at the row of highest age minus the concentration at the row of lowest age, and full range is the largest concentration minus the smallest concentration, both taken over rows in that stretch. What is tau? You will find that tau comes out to 13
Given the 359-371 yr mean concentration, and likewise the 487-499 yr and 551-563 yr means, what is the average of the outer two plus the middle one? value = 178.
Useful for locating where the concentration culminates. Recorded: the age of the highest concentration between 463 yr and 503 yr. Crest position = 465.0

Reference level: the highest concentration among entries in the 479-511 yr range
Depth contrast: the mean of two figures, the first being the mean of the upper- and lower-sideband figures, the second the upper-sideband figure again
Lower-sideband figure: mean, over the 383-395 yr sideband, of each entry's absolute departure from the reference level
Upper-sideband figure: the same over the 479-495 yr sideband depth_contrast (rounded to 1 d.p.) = 9.1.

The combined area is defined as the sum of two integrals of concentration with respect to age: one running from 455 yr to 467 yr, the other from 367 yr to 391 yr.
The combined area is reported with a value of 3045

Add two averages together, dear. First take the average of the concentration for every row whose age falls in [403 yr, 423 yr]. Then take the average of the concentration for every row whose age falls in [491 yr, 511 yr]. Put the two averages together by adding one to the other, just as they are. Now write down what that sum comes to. 171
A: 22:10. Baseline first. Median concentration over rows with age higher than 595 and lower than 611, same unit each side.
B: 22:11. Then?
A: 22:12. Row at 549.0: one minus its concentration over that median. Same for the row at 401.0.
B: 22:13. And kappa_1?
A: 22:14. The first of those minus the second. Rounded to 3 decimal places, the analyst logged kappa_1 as -0.502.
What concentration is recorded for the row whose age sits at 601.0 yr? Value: 83.58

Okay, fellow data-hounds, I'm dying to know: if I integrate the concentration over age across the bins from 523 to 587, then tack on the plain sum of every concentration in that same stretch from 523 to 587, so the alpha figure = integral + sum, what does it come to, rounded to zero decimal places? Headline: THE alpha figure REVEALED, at 7016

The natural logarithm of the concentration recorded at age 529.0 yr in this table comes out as 4.40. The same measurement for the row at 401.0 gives 3.82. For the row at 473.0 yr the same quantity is 4.56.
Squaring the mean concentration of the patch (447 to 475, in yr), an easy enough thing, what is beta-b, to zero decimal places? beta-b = 9071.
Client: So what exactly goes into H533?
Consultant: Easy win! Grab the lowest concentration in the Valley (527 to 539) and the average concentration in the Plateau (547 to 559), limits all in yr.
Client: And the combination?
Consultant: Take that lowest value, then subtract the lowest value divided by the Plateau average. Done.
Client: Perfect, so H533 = 81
